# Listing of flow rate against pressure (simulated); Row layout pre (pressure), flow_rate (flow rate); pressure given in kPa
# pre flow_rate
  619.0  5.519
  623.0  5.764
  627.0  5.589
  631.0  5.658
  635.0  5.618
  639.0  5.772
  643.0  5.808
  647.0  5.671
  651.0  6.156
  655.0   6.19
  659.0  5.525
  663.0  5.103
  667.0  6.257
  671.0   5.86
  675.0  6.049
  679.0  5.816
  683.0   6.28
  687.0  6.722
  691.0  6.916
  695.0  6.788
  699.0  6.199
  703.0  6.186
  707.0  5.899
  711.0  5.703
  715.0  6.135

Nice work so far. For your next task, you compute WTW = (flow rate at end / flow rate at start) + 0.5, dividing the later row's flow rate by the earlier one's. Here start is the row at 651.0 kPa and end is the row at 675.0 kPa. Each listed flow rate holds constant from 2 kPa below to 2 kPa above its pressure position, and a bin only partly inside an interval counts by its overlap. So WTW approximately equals 1.48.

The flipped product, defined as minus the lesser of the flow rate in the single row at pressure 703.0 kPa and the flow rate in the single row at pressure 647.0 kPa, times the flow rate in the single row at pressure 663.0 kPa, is -28.9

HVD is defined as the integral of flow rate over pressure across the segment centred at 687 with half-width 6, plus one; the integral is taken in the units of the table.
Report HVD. 80.7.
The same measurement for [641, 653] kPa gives 71.5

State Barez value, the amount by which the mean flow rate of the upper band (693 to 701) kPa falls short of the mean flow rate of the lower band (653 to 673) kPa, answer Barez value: -0.71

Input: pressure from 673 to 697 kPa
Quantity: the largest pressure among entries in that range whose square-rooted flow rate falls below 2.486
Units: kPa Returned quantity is 679.0 kPa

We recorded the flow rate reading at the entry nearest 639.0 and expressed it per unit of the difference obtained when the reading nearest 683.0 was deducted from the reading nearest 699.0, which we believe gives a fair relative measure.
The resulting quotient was -71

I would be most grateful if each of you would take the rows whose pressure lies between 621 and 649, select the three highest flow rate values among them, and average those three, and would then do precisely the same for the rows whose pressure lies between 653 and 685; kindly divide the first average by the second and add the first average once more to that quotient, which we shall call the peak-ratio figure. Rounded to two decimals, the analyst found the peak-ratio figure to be 6.71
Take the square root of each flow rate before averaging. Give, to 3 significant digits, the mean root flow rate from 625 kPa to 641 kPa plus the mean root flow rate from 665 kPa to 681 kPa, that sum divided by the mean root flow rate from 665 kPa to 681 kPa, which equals 1.97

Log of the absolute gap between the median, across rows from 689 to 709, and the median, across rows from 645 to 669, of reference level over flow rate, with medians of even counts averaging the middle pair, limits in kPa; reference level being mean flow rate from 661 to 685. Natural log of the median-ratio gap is -3.05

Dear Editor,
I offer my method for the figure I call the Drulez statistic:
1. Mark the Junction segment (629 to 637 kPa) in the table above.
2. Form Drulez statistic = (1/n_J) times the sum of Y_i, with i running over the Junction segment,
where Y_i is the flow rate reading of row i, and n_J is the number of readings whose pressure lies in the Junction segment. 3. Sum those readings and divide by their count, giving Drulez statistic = 5.6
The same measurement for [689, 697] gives 6.9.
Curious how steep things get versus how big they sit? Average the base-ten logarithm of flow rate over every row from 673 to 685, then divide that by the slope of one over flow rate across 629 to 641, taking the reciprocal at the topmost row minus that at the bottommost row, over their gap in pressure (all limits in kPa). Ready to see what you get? -1791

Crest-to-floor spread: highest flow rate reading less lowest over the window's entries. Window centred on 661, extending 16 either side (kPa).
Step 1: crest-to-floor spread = 1.2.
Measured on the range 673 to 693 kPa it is 1.1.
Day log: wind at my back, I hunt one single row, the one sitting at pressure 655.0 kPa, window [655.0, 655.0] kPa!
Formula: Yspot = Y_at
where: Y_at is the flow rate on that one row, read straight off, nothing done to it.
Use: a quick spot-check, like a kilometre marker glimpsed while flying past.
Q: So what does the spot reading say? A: 6.19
